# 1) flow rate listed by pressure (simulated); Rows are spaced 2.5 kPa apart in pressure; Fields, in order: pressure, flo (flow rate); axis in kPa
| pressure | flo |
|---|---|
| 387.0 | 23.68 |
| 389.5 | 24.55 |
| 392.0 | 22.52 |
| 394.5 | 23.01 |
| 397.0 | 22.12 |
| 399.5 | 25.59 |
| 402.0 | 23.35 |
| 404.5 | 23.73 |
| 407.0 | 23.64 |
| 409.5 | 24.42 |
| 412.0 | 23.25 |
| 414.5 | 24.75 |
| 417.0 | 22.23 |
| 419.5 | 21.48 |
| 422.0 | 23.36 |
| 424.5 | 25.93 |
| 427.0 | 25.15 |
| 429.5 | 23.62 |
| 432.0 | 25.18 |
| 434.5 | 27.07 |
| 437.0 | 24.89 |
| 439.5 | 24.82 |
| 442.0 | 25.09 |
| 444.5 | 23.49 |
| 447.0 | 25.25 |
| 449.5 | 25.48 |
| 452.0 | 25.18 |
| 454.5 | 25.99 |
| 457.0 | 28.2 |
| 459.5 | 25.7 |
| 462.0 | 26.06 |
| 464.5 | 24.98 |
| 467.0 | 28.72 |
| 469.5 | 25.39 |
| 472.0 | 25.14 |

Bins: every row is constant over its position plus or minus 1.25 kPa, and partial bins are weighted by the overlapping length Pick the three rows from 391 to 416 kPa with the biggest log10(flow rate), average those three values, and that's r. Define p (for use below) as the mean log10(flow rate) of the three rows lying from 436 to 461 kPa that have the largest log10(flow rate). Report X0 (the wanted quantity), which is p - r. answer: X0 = 0.03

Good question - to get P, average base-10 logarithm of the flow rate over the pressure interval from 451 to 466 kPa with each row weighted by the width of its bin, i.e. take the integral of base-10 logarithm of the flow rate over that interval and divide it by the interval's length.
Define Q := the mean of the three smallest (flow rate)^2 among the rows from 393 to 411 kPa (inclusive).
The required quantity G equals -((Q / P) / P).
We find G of -260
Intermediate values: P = 1.42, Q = 521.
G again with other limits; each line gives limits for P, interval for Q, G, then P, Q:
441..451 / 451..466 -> -329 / 1.39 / 640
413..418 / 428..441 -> -318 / 1.37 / 598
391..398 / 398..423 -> -272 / 1.35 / 499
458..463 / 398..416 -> -274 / 1.41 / 548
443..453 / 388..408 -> -261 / 1.40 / 509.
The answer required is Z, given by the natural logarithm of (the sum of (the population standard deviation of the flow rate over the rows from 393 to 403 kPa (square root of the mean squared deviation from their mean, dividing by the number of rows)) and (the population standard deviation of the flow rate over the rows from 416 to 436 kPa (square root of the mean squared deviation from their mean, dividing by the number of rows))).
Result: 1.12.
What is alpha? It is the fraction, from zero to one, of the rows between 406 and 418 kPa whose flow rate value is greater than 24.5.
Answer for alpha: 0.2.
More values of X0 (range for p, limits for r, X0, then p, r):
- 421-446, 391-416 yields 0.02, 1.42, 1.40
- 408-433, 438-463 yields -0.02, 1.41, 1.43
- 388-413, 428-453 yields -0.02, 1.40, 1.41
